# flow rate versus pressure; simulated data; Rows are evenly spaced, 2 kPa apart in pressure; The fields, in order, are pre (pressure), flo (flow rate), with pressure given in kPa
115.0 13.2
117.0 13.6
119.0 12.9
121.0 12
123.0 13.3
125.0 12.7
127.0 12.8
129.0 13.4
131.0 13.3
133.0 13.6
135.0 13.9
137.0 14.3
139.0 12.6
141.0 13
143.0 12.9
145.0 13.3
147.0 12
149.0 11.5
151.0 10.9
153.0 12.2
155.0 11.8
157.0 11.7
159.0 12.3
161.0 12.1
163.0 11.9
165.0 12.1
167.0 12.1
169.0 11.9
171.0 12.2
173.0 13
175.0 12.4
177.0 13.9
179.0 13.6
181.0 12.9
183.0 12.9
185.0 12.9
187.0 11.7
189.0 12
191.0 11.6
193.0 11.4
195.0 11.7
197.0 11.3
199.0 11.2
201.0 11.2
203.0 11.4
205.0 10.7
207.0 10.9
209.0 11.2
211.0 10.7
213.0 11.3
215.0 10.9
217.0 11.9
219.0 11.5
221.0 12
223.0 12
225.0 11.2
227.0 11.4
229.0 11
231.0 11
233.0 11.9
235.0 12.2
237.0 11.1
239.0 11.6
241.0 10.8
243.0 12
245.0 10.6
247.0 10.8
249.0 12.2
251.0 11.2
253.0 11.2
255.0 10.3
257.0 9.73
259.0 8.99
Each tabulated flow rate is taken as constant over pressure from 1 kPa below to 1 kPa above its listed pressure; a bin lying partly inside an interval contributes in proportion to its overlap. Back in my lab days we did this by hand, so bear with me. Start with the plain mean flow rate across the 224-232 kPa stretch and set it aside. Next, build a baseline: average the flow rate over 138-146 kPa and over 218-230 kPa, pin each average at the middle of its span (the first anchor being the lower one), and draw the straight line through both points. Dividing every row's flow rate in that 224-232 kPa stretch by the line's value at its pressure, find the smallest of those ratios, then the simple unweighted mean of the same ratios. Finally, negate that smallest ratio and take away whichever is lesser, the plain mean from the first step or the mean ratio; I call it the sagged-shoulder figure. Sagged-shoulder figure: -1.94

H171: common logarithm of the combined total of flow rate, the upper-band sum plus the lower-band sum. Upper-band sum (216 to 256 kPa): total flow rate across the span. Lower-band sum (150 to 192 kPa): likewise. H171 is 2.7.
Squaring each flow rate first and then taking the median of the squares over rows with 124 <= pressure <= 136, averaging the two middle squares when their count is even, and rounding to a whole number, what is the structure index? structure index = 178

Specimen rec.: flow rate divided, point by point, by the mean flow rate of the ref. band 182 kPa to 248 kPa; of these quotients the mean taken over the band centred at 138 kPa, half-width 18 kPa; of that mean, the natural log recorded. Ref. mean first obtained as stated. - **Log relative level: 0.11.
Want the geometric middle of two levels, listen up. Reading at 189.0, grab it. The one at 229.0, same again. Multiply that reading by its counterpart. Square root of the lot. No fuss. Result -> 11.5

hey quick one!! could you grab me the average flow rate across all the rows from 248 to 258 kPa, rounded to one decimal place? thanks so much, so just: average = 10.9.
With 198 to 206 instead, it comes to 11.1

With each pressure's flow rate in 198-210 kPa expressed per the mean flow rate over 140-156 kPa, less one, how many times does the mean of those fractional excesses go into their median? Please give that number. 0.91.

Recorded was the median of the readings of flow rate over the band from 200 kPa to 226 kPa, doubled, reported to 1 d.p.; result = 22.4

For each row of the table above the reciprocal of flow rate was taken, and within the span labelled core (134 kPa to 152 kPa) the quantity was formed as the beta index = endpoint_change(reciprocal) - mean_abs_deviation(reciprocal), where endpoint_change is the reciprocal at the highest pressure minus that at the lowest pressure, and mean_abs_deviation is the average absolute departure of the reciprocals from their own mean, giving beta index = 0.014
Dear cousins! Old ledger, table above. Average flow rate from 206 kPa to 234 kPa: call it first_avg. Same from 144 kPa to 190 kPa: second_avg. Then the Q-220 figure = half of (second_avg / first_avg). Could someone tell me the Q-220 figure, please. 0.543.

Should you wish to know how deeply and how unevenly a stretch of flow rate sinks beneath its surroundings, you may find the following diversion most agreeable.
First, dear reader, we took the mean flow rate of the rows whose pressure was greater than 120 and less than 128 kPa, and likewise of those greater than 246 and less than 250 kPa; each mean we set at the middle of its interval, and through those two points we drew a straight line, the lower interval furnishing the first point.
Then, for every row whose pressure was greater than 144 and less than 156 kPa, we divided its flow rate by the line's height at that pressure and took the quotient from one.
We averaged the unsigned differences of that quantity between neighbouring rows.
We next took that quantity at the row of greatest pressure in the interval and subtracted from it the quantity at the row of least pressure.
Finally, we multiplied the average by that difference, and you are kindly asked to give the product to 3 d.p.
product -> 0.007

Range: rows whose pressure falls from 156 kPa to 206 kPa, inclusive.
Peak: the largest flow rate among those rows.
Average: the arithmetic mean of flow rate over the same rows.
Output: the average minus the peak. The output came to -1.8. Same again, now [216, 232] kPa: -0.5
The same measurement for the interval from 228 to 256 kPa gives -0.9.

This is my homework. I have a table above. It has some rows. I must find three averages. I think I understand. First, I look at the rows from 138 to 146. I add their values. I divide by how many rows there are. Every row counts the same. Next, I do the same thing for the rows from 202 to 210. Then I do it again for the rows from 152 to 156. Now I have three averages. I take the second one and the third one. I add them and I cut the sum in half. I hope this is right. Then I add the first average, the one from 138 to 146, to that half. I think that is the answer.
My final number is 24.5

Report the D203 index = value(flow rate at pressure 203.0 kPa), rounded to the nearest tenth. 11.4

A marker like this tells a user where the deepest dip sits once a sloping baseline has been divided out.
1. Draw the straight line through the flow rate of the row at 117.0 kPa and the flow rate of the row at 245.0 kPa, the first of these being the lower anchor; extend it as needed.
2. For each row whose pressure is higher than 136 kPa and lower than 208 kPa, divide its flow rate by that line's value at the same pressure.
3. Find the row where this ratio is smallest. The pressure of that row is 151.0 kPa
